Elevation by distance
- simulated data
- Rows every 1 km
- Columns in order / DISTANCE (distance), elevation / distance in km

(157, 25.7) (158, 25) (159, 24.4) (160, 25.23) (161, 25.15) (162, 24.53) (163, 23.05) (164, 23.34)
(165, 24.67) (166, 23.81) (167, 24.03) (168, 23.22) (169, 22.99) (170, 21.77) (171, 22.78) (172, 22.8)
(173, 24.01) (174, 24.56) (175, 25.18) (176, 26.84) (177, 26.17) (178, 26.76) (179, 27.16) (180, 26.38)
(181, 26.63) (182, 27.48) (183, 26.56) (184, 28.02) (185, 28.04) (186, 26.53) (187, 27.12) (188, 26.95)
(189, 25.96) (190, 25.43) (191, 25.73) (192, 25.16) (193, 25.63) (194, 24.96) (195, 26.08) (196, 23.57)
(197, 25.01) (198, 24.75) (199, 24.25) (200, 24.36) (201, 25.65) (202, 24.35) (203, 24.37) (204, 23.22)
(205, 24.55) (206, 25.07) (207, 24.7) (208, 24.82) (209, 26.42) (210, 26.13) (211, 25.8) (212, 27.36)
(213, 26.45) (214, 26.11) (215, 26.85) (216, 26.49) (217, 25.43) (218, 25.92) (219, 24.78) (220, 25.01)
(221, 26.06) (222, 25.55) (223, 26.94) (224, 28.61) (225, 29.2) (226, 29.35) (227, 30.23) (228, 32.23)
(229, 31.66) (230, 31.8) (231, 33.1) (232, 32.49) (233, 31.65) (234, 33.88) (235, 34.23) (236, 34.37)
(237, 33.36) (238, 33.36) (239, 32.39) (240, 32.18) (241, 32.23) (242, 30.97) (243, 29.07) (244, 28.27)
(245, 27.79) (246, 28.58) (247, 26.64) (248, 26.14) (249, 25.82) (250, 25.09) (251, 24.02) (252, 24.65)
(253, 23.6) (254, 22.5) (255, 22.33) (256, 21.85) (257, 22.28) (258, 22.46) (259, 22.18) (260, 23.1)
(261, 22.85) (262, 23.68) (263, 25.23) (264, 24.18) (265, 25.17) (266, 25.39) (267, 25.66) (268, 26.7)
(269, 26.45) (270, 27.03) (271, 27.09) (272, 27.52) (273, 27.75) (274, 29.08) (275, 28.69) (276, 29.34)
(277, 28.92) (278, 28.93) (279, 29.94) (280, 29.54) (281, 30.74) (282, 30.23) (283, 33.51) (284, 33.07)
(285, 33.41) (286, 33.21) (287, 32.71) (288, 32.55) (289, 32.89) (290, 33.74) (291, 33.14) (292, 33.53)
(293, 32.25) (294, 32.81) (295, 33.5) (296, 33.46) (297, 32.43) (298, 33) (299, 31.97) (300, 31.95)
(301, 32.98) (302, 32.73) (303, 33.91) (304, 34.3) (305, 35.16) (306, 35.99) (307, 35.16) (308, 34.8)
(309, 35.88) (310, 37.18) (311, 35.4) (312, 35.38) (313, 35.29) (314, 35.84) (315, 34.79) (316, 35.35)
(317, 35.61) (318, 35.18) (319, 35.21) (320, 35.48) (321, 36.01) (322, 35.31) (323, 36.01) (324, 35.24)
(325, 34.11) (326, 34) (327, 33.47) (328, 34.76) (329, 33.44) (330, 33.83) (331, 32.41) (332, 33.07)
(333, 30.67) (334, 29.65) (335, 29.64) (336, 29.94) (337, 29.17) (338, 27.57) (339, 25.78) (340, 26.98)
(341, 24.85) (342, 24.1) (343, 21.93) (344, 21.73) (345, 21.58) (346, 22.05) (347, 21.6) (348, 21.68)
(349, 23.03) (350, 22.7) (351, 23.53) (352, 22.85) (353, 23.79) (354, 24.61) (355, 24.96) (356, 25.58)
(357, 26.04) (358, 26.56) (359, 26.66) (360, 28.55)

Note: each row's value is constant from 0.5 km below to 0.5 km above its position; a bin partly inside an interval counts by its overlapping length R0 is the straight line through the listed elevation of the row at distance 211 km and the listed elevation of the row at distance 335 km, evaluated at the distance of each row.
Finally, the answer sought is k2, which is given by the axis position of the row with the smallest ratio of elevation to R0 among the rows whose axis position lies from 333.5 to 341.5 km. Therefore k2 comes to 341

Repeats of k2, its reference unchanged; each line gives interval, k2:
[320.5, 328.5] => 327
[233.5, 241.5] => 240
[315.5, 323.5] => 322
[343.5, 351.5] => 347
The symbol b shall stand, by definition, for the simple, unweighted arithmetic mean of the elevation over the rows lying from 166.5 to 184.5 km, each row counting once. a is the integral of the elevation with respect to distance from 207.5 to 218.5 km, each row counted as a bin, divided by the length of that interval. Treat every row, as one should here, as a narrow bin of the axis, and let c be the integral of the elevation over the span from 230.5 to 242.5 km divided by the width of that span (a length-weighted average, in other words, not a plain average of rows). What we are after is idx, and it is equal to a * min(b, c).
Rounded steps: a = 26.2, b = 25.2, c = 33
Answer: 659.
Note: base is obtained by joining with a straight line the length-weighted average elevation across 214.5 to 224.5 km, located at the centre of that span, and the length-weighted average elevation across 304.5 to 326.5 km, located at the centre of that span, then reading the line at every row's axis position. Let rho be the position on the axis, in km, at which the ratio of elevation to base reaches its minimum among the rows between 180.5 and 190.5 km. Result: 190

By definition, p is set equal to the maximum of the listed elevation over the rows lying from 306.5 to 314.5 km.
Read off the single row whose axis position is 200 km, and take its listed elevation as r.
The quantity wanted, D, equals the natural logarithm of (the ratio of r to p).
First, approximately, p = 37.18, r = 24.36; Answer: -0.4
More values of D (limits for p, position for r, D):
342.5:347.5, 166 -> 0.1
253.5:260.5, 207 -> 0.1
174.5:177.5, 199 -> -0.1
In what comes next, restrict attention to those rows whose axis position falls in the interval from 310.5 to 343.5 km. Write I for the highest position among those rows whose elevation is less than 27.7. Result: 343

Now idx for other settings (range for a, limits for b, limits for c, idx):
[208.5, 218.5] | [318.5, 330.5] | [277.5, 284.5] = 811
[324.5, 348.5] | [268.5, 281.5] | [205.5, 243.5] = 806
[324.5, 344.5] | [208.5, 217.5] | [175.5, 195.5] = 778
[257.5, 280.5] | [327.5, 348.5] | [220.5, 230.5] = 724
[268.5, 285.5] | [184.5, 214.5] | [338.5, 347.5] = 690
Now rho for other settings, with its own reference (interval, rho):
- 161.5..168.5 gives 168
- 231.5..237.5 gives 233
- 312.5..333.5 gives 333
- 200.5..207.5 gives 204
